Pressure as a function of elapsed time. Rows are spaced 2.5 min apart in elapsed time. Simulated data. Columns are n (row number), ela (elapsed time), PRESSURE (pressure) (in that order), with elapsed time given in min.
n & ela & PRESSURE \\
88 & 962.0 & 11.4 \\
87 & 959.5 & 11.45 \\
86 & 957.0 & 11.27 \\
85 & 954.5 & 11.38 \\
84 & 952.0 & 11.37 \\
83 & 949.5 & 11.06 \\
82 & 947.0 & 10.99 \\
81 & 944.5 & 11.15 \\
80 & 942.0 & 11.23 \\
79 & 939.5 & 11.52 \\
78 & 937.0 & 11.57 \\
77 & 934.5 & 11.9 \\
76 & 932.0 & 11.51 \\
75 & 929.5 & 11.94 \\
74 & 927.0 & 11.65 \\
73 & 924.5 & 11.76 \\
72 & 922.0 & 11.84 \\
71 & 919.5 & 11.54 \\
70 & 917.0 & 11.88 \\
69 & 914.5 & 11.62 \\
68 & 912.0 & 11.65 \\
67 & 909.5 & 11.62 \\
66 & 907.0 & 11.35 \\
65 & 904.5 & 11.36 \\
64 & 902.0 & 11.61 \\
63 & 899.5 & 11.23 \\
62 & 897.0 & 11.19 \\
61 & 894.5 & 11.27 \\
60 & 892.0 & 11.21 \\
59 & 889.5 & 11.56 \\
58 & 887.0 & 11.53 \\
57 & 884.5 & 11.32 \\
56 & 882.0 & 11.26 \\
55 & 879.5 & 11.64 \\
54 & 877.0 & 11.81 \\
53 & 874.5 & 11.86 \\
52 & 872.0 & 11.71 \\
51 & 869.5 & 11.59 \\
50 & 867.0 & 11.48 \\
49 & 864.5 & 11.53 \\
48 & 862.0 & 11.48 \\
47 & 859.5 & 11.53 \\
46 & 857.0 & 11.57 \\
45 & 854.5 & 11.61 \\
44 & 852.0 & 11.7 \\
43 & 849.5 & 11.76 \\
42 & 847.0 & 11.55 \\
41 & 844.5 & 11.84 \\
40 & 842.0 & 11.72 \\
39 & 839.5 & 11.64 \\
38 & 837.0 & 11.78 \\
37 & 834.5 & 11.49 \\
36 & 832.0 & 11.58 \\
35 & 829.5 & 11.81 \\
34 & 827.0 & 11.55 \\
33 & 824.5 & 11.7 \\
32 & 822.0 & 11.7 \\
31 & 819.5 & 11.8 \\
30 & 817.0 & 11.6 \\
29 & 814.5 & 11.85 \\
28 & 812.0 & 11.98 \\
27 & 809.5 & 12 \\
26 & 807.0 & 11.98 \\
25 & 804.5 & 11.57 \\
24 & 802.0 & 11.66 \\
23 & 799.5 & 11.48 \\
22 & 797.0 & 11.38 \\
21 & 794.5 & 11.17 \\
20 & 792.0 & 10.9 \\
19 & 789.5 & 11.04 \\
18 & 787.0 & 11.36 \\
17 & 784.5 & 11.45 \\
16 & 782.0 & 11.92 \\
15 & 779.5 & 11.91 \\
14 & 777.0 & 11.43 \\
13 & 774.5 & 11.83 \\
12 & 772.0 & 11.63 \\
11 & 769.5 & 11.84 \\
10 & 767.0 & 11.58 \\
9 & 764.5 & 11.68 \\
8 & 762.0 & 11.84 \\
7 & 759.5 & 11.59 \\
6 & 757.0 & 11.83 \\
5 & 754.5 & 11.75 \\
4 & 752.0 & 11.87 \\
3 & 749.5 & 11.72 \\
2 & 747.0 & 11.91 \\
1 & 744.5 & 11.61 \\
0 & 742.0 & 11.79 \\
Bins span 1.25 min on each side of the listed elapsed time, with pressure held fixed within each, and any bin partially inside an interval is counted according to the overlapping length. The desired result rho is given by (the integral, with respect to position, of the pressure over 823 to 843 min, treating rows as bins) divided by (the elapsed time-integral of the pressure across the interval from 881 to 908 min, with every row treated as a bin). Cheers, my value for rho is 0.8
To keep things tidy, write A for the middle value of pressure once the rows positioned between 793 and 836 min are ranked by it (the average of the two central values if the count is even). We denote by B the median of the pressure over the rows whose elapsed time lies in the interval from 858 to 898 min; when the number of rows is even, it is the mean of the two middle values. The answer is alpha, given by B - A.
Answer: -0.13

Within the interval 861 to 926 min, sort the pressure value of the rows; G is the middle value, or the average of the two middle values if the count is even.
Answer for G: 11.55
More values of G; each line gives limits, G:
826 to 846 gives 11.68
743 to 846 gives 11.70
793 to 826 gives 11.70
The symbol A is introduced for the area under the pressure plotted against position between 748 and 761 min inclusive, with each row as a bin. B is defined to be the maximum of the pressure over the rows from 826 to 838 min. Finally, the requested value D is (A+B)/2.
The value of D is 82.3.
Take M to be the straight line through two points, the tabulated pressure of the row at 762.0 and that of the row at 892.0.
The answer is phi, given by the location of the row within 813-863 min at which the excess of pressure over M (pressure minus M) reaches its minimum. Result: 834.5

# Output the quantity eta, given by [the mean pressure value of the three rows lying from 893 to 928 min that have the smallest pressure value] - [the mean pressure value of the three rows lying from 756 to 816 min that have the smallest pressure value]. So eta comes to 0.19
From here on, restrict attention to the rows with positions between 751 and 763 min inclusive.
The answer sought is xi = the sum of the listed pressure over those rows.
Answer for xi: 59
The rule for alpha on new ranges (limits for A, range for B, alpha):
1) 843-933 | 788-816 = -0.01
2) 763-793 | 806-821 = 0.31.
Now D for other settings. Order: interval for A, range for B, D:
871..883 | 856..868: 75.8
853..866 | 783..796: 80.8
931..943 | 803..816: 75.3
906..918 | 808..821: 75.7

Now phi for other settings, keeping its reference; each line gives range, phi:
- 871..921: 892.0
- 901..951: 947.0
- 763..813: 792.0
